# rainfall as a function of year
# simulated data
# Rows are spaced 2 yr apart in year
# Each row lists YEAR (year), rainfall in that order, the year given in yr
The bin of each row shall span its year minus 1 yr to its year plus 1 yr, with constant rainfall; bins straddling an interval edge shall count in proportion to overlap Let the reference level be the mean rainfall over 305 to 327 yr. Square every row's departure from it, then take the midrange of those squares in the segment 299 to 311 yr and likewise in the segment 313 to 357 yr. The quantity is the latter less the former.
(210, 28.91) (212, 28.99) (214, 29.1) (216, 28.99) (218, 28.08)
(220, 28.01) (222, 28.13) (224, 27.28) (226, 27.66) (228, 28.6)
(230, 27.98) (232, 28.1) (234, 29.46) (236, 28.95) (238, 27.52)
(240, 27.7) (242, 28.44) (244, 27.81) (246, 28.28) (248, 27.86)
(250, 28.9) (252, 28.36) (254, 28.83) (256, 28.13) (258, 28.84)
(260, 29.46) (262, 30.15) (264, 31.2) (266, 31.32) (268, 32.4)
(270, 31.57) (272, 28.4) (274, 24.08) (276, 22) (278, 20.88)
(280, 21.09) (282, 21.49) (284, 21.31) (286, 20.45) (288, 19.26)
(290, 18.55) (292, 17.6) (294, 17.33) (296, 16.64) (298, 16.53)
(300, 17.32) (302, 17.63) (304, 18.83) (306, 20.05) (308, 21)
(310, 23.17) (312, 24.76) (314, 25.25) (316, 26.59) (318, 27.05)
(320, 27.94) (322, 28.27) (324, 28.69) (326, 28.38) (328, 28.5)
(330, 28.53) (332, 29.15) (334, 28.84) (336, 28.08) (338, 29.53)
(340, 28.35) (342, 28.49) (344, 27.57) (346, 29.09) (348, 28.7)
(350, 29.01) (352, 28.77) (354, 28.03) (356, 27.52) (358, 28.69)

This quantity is -28.9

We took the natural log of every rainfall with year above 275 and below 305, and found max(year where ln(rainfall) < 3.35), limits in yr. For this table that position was 304 yr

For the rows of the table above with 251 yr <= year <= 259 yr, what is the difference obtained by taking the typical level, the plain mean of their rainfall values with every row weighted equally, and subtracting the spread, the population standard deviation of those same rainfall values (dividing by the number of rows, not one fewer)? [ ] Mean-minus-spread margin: 28.2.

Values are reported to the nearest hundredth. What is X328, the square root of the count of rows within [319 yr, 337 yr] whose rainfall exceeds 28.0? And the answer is 2.83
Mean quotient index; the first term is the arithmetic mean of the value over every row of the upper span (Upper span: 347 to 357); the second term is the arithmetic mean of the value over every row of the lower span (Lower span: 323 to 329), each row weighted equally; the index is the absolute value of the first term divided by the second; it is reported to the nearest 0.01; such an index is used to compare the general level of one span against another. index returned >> 1.00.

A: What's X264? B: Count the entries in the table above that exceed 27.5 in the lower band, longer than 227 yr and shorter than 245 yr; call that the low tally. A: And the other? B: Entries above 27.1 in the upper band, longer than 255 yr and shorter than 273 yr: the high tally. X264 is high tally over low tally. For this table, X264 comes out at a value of 1.0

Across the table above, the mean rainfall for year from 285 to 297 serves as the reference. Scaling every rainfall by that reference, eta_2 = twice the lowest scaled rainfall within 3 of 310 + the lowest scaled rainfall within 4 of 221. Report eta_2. 3.8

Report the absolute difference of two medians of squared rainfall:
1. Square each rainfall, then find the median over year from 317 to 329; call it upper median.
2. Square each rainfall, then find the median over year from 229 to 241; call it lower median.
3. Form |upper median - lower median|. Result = 16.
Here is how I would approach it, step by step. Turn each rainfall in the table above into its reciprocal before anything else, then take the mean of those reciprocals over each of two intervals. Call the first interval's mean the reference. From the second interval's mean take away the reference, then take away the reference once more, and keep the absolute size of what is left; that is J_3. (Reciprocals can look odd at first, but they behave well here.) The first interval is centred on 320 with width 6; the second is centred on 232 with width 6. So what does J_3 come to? 0.037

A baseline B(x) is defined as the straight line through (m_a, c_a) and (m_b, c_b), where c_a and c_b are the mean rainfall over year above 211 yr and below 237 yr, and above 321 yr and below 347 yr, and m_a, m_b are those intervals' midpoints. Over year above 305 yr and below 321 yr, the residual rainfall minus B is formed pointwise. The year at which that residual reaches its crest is 320 yr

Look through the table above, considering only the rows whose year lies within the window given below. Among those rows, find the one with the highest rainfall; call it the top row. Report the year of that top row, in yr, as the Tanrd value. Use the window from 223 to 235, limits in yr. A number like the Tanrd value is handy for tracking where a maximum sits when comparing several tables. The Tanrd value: 234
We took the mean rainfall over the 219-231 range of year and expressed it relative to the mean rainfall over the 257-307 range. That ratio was 1.2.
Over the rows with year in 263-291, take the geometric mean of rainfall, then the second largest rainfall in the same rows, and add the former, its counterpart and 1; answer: 56.7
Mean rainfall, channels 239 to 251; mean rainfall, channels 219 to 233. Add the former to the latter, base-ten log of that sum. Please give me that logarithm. 1.75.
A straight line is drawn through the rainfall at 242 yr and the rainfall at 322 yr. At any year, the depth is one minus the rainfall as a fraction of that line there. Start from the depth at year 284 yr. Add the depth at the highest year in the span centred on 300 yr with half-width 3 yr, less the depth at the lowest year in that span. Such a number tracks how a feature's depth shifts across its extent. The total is 0.21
